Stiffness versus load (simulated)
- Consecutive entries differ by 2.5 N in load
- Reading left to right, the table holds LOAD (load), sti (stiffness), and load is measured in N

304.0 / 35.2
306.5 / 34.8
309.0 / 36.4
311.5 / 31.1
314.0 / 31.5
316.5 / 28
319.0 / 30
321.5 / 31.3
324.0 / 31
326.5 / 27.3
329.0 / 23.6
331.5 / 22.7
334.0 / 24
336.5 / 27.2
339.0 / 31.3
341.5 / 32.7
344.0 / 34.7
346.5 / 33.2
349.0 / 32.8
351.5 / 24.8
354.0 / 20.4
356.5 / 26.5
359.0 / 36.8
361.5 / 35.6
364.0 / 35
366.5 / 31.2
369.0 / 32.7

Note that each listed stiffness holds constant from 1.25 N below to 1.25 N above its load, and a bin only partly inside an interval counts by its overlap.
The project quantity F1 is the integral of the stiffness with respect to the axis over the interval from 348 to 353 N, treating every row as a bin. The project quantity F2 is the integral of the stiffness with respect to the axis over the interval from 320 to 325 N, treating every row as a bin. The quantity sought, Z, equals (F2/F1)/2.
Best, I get 0.55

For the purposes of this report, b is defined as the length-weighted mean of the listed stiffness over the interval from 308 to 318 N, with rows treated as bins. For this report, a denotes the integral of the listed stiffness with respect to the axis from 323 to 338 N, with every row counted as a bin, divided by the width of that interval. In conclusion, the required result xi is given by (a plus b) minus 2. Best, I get 55.6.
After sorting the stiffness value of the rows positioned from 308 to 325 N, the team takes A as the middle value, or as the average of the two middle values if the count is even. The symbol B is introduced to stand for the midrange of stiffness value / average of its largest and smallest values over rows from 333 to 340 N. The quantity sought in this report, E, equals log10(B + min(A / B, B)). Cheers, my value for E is 1.46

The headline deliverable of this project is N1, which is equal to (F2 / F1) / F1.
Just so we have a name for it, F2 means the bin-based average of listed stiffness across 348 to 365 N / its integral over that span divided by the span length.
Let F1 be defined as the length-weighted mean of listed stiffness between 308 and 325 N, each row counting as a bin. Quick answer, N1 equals 0.031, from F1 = 31.3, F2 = 30.2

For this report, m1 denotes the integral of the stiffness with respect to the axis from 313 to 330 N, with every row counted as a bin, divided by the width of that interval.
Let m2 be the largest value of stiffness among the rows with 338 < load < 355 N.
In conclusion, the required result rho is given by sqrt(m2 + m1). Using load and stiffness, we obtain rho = 7.98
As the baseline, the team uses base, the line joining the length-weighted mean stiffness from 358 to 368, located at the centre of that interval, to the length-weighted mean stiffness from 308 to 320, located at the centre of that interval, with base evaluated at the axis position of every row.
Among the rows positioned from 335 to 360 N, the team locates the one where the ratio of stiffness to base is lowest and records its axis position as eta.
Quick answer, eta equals 354.0 N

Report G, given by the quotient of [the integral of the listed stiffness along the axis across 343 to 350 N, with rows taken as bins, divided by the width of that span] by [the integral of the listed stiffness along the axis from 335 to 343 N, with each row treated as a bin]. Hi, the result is 0.14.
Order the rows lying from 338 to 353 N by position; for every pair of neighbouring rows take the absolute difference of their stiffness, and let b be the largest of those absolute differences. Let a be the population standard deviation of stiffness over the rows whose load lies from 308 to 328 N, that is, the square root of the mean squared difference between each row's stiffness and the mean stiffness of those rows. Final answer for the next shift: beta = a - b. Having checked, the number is -5.4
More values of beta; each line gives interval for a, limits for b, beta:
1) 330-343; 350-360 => -6.4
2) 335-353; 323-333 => -0.4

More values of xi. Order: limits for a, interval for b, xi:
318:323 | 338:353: 60.1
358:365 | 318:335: 60.9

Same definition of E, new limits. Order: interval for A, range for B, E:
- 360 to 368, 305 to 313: 1.54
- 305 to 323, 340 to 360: 1.47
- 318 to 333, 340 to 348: 1.54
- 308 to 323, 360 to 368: 1.54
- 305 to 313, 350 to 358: 1.40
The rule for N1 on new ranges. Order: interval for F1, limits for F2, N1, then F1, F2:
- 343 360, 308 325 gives 0.035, 29.7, 31.3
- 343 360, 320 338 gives 0.030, 29.7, 26.8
